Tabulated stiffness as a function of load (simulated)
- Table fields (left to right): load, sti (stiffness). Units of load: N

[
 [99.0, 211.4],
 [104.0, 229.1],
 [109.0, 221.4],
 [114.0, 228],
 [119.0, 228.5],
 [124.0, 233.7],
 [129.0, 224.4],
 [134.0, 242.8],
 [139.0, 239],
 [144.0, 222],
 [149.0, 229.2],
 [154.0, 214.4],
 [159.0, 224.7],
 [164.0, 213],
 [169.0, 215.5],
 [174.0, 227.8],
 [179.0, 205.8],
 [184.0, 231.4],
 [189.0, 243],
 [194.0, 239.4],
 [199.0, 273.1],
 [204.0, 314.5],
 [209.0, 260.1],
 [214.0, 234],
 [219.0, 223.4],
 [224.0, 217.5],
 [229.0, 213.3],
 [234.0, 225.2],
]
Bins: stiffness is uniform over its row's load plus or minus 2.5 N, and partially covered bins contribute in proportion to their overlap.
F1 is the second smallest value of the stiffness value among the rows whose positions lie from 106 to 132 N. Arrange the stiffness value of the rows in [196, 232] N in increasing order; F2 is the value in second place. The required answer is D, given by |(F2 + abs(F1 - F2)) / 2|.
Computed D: 112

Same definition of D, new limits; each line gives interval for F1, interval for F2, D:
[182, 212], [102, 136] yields 120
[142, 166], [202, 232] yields 110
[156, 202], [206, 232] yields 111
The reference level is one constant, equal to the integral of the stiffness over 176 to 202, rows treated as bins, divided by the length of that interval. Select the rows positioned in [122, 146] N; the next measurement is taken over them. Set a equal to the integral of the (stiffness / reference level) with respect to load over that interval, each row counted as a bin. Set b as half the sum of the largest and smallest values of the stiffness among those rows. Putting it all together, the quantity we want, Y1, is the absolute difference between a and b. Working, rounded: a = 23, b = 232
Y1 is 209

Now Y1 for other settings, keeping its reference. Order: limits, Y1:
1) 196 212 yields 269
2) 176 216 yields 218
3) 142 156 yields 209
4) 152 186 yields 188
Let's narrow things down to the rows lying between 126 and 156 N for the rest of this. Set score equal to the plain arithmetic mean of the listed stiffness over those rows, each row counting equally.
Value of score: 229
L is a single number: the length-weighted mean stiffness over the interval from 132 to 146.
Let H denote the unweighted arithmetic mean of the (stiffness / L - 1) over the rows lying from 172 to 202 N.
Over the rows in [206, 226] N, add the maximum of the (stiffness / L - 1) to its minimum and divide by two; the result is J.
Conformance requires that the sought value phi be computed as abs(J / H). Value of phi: 2.0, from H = 0.01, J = 0.017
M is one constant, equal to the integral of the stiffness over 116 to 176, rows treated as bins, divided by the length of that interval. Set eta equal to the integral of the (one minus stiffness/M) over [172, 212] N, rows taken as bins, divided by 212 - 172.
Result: -0.103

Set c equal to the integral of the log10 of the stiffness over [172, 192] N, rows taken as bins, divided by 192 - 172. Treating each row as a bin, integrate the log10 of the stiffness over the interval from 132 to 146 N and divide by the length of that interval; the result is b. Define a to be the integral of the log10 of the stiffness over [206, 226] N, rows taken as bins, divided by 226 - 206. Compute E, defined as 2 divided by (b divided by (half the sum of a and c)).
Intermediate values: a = 2.37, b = 2.37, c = 2.356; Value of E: 1.99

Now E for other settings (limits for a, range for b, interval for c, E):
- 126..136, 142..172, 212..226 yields 2.01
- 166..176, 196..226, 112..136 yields 1.96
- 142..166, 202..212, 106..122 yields 1.92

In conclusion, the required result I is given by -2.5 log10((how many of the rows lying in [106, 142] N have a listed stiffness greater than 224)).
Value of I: -1.95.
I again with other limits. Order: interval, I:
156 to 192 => -1.51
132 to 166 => -1.51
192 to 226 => -1.75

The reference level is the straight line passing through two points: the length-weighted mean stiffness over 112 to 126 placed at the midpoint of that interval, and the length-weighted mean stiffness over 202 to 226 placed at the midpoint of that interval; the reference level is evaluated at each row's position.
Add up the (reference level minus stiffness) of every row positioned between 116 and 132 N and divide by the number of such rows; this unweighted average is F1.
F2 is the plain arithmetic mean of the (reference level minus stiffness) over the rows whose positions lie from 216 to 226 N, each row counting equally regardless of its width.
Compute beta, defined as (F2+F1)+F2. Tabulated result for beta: 63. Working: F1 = 2.2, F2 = 30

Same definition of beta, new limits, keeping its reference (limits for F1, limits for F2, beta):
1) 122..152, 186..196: 9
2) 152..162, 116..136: 16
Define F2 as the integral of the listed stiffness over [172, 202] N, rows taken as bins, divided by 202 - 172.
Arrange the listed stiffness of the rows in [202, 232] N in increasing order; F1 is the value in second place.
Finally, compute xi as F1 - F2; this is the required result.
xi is -21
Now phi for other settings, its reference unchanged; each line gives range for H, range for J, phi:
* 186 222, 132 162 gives 0.3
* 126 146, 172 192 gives 3.8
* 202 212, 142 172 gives 0.3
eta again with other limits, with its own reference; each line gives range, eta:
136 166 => 0.009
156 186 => 0.030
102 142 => -0.020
